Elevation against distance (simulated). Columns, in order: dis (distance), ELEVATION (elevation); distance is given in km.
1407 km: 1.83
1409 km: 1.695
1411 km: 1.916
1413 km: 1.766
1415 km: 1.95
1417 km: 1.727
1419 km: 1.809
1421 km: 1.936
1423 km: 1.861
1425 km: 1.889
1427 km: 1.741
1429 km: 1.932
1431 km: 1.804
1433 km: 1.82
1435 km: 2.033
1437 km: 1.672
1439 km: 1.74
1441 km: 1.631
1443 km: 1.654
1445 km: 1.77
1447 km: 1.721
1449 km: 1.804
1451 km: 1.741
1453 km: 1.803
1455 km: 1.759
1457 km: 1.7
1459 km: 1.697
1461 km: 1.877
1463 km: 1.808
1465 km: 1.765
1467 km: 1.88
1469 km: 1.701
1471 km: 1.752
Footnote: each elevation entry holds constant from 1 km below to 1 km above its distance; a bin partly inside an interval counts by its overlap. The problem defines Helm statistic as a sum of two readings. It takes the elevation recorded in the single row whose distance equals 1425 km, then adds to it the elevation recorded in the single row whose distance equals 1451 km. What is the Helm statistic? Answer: 3.63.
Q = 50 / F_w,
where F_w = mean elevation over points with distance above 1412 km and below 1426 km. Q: 27.1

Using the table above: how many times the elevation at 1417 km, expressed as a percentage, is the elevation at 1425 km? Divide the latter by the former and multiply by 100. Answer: 109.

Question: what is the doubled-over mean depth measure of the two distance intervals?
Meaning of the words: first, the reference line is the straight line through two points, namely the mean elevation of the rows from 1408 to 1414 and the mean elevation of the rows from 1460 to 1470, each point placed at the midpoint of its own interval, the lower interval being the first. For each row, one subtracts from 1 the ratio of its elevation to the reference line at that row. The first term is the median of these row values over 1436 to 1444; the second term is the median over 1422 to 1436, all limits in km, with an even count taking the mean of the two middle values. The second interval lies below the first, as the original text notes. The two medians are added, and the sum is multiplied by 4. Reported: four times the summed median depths 0.16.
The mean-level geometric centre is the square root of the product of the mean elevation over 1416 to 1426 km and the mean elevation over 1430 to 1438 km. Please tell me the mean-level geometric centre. 1.84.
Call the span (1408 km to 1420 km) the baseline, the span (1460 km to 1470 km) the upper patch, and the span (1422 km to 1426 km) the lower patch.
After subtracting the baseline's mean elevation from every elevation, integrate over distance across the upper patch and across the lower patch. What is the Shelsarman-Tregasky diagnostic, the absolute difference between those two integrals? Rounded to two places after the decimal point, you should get 0.30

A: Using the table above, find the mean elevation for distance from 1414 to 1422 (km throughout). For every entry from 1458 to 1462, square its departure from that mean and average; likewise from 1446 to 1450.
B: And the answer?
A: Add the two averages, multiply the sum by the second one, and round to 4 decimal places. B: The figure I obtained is 0.0002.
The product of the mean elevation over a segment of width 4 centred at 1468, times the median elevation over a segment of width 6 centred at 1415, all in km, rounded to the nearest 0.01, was 3.16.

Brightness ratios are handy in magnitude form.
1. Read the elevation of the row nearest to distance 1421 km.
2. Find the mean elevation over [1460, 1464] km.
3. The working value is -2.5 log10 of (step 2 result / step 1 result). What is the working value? 0.05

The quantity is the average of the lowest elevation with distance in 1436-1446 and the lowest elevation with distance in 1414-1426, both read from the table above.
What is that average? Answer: 1.68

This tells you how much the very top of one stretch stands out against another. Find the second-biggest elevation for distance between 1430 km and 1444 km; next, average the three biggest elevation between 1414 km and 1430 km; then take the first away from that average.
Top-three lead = 0.12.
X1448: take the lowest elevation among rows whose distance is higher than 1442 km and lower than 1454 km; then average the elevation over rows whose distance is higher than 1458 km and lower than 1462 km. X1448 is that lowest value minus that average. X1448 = -0.13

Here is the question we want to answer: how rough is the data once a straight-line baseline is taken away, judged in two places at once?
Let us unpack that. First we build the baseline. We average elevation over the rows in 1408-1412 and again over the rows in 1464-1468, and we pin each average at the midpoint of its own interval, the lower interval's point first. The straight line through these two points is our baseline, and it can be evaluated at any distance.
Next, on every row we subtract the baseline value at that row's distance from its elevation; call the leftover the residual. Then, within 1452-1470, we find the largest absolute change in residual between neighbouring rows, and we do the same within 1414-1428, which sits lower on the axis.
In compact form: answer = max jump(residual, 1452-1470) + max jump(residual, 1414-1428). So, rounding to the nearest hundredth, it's 0.40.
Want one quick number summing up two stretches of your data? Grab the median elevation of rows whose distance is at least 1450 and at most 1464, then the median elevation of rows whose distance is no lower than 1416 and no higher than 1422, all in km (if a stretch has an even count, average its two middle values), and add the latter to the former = 3.57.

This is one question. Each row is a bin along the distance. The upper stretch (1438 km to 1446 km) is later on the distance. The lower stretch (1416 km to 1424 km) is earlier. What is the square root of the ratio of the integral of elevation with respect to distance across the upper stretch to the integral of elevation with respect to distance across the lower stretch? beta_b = 0.96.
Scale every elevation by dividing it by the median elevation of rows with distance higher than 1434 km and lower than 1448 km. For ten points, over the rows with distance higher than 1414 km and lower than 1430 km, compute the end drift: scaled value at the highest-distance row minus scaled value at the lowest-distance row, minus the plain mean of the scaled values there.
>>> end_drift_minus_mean -1.09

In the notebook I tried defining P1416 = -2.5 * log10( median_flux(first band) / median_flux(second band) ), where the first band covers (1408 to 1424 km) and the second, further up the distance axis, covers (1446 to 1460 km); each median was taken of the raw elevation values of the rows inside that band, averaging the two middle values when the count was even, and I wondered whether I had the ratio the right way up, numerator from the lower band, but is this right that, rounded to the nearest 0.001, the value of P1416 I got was -0.057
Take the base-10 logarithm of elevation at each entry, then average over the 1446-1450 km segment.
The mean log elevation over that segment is 0.246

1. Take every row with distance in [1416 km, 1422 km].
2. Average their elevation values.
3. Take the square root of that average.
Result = 1.351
